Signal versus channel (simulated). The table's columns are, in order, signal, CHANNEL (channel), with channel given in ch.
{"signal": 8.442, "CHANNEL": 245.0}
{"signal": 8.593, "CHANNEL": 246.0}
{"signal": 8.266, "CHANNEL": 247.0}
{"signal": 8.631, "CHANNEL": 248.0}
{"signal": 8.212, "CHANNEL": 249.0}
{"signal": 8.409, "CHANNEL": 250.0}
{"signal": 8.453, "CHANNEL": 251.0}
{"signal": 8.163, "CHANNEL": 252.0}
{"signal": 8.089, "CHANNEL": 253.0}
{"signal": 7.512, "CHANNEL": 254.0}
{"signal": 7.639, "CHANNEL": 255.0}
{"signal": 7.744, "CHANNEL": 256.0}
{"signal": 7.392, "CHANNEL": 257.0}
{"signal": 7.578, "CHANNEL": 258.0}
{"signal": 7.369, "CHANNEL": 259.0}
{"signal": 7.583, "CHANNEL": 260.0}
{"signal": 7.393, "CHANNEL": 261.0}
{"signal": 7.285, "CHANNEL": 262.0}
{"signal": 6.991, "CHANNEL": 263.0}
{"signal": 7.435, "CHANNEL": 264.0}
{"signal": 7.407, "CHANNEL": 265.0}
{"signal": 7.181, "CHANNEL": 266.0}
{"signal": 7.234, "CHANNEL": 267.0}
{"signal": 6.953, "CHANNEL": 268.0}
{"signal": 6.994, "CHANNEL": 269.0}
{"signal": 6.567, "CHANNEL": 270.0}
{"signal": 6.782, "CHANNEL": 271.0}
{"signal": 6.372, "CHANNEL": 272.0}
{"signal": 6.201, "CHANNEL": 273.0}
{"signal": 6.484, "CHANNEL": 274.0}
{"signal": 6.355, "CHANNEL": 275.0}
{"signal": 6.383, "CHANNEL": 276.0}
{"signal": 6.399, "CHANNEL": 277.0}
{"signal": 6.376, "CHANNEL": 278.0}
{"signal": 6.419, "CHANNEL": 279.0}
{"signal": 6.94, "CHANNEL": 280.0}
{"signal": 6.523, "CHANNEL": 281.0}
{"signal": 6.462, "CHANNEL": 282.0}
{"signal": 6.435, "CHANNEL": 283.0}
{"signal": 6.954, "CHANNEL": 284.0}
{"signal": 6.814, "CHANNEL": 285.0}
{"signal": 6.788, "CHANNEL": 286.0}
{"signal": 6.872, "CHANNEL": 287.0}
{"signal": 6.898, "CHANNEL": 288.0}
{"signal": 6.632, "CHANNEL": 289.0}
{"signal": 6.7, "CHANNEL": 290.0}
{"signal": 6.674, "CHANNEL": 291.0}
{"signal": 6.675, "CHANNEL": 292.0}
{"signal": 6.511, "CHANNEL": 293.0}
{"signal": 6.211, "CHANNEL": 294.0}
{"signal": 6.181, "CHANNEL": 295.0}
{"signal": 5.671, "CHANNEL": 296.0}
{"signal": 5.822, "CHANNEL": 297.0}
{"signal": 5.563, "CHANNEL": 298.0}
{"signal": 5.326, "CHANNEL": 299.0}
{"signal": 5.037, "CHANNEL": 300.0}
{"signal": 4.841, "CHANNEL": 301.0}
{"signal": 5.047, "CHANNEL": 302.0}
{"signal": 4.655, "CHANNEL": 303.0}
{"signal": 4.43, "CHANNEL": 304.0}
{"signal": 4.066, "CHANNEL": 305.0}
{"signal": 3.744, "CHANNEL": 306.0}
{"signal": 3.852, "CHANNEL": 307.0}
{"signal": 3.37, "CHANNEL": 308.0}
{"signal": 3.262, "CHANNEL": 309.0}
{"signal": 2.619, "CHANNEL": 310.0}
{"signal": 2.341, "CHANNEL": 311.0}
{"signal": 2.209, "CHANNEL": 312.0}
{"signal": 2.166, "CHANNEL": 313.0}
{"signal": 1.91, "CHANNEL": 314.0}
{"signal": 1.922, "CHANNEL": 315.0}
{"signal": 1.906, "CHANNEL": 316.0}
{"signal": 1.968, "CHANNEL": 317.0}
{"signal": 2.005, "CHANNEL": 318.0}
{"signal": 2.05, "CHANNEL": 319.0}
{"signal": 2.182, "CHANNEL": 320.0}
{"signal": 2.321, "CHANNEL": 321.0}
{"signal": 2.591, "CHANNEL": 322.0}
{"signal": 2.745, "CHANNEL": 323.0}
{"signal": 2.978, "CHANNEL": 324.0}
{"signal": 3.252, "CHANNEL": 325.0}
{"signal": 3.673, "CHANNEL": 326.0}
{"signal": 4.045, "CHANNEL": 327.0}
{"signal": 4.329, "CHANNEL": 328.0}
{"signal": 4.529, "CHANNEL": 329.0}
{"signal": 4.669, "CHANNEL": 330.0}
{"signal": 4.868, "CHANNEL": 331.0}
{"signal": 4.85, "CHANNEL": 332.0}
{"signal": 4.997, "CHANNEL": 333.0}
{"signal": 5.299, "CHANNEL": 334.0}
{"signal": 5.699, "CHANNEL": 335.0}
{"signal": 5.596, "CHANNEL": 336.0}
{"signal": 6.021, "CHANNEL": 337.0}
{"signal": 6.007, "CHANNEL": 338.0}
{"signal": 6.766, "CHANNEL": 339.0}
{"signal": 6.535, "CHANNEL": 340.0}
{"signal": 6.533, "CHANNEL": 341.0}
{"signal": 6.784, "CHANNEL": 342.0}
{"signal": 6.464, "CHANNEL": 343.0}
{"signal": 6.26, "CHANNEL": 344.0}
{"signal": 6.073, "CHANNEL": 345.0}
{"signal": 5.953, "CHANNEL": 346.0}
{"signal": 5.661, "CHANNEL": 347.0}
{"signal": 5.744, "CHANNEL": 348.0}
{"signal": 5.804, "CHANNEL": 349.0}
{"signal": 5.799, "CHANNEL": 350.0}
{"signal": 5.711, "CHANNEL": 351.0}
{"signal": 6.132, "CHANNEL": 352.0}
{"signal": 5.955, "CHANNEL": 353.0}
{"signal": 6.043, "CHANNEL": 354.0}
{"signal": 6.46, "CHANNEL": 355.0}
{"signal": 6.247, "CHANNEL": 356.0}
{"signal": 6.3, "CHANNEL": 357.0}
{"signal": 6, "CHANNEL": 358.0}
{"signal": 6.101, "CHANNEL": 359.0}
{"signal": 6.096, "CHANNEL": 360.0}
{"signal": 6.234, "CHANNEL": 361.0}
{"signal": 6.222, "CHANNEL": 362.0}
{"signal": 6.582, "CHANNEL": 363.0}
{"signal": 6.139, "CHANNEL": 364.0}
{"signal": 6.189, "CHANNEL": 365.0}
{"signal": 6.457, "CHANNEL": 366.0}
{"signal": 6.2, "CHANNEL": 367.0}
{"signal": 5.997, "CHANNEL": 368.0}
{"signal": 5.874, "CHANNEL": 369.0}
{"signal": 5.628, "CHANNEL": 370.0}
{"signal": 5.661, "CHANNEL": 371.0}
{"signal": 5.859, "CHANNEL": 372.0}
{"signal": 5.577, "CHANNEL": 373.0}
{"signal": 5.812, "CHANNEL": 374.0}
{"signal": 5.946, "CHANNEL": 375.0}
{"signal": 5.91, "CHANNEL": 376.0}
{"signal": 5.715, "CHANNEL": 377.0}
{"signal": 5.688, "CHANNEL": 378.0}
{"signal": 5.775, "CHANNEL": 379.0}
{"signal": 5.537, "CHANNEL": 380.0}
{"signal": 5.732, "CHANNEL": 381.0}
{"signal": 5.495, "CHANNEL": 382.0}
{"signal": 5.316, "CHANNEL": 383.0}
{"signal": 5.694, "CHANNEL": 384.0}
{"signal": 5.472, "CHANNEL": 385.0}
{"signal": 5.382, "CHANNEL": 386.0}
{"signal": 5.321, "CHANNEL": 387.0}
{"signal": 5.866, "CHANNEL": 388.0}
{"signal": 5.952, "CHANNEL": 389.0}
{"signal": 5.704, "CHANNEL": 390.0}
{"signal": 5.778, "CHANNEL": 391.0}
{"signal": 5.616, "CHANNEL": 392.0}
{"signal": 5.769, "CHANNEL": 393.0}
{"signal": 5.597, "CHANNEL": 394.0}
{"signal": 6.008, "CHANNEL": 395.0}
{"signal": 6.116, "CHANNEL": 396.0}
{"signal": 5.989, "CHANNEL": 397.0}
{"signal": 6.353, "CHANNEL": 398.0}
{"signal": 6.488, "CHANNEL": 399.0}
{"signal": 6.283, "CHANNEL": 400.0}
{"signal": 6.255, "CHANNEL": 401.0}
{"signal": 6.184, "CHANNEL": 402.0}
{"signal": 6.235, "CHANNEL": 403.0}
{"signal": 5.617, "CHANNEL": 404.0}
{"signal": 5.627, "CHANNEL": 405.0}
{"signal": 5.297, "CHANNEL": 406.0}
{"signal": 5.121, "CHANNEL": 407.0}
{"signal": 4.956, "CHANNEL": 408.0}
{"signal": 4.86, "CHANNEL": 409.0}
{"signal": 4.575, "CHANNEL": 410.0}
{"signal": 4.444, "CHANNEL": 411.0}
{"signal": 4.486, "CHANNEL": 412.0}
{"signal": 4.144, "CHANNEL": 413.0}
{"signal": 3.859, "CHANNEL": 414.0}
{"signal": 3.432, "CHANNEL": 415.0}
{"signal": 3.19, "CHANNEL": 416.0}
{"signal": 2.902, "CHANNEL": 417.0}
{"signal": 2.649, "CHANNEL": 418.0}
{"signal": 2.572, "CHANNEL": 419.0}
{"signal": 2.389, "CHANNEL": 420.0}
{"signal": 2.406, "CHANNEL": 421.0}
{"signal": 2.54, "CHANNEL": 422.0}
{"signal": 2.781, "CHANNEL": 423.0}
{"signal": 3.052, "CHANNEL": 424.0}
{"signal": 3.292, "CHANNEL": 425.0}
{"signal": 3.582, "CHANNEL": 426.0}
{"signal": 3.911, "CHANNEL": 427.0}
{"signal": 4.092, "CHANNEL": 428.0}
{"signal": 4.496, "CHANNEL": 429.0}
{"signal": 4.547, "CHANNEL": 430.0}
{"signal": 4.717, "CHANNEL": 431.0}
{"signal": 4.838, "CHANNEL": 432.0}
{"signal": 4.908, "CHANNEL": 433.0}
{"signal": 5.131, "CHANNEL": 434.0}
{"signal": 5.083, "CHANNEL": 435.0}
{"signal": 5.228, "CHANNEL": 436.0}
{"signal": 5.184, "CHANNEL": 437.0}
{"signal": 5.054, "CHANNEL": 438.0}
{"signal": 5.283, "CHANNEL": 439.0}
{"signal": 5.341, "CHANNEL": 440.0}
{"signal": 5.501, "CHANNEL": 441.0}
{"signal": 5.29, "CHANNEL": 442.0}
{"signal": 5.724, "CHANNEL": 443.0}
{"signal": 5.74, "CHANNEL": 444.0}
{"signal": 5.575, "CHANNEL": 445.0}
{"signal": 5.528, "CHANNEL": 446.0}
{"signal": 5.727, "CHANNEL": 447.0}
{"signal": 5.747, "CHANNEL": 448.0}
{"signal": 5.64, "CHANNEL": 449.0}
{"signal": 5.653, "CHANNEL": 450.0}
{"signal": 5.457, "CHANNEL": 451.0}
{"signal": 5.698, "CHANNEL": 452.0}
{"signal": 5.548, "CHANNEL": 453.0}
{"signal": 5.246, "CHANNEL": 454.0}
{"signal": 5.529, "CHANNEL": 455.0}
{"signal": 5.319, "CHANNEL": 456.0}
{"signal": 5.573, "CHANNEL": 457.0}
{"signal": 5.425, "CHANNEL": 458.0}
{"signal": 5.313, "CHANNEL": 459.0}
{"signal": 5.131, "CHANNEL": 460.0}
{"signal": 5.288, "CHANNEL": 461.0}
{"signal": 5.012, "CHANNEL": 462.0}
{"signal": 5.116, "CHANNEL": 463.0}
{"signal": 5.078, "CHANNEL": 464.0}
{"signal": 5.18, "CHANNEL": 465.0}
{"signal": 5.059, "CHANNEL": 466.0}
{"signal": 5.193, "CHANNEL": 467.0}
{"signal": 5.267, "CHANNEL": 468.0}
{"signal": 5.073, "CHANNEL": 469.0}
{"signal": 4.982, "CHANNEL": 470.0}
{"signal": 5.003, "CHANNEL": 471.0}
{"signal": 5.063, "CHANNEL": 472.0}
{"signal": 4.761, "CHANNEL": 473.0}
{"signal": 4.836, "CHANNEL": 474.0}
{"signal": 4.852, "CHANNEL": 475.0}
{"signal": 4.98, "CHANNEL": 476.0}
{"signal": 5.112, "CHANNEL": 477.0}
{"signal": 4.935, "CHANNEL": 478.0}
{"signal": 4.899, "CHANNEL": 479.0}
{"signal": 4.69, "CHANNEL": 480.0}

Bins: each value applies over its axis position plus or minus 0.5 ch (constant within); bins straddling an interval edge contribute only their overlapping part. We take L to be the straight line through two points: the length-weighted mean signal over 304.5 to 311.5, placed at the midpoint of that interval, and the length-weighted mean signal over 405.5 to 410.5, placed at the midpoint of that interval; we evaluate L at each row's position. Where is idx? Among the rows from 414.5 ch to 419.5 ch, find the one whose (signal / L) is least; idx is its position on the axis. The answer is 419.0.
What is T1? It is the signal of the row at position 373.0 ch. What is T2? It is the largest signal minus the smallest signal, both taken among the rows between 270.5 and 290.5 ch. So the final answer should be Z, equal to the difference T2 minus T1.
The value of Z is -4.8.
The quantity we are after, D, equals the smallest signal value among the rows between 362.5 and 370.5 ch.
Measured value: 5.628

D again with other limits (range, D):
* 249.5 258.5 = 7.392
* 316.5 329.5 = 1.968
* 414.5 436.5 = 2.389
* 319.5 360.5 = 2.182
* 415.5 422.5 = 2.389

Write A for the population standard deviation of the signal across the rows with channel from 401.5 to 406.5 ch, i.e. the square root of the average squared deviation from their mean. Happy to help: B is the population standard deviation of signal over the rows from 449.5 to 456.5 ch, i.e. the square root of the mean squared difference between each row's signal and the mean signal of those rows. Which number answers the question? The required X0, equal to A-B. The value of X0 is 0.21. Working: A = 0.36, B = 0.15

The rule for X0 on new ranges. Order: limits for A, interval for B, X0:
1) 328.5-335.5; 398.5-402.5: 0.26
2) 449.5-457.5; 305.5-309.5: -0.10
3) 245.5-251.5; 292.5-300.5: -0.31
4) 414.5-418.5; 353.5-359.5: 0.13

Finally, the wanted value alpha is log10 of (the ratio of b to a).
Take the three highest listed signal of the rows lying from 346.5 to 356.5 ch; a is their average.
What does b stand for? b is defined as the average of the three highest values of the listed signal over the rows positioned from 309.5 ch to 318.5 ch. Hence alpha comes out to -0.42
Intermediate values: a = 6.3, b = 2.4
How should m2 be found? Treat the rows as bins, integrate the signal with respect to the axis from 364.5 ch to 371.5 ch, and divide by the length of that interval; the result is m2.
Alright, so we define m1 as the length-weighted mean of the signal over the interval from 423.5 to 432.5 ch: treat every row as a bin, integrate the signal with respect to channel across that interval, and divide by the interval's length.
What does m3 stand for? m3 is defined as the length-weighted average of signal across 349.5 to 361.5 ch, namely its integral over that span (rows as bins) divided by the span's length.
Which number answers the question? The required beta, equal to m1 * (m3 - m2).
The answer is 0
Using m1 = 4.06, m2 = 6.0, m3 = 6.1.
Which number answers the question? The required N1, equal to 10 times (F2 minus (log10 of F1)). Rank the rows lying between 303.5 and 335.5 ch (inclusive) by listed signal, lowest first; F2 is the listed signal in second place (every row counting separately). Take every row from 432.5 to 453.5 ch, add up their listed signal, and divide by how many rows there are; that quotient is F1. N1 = 12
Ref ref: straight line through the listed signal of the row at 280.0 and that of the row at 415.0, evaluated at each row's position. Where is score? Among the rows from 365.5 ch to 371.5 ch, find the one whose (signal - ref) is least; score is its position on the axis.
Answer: 370.0 ch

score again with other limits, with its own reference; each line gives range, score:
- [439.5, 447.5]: 440.0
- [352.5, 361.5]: 353.0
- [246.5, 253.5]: 253.0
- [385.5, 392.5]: 387.0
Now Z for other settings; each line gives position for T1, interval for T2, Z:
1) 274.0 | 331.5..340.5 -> -4.6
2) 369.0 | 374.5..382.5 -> -5.4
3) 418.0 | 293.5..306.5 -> -0.2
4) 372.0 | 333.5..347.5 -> -4.4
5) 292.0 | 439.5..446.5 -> -6.2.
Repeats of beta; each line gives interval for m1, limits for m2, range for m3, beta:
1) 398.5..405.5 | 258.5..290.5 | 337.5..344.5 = -2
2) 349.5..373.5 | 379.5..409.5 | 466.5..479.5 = -4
